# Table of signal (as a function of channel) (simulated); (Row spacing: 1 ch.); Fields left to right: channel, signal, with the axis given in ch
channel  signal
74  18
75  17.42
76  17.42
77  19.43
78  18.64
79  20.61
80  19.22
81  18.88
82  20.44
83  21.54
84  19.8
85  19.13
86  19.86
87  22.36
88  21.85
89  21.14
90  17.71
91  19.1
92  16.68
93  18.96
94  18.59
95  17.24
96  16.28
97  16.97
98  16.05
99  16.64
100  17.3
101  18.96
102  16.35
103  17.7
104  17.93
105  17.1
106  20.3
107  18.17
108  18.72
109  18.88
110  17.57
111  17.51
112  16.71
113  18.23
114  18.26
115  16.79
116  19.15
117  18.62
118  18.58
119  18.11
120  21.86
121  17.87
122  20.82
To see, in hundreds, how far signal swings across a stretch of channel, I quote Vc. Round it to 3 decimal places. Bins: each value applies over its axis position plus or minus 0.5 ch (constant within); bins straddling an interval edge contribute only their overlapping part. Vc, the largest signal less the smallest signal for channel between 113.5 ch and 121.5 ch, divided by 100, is 0.051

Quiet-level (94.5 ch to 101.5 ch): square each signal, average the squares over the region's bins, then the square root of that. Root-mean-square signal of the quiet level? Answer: 17.1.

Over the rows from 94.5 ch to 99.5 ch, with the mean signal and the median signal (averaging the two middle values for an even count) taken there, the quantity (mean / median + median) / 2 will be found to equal 8.8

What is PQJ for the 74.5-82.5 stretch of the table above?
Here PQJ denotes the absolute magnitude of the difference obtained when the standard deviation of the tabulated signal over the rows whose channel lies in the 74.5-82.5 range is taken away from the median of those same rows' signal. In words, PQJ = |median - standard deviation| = 17.9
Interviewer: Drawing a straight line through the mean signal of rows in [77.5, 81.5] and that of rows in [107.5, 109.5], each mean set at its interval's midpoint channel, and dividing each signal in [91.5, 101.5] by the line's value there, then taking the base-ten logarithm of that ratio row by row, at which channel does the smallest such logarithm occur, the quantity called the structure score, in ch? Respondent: 98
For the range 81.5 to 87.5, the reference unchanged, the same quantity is 85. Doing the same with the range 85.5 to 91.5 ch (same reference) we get 90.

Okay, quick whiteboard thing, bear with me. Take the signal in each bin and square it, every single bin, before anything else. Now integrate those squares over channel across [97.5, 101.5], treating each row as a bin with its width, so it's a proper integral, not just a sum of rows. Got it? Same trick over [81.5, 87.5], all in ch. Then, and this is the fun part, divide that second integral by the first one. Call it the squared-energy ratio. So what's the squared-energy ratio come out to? 2.12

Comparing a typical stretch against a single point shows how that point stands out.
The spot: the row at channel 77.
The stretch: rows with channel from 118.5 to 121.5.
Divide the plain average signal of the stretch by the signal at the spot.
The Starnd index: 0.99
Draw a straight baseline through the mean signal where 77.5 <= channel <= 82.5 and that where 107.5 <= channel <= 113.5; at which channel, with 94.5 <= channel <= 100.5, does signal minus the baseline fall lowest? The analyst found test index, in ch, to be 98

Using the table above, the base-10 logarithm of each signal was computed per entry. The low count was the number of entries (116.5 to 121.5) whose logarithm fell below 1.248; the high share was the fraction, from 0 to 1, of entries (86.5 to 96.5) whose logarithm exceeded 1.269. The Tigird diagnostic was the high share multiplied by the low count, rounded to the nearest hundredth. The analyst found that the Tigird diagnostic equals 0.00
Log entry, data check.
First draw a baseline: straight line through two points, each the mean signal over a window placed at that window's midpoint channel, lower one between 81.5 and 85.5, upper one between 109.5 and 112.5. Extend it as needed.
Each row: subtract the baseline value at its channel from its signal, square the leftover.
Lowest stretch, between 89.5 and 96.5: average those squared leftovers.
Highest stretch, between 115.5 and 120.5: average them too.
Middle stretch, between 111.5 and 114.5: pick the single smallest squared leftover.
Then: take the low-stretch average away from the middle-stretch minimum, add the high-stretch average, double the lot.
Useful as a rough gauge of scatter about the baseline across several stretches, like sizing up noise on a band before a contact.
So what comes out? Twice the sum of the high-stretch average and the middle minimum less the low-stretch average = 14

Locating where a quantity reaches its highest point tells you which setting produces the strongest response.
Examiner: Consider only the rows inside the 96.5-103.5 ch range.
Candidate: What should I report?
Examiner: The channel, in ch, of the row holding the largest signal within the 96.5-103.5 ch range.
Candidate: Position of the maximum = 101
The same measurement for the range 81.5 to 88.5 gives 87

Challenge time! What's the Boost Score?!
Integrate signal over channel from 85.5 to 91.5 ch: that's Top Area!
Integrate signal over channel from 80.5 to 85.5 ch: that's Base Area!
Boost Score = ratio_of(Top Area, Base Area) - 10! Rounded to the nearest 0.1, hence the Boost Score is -8.8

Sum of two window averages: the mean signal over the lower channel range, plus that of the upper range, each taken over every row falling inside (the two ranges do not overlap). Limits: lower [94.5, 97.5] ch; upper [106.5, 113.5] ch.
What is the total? 34.8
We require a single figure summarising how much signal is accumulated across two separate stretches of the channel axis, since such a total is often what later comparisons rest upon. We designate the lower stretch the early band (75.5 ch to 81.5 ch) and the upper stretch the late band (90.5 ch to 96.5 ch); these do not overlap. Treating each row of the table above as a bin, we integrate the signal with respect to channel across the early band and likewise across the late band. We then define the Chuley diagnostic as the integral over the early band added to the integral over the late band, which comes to 221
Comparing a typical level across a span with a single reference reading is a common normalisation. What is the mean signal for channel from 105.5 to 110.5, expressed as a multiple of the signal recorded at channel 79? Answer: 0.91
